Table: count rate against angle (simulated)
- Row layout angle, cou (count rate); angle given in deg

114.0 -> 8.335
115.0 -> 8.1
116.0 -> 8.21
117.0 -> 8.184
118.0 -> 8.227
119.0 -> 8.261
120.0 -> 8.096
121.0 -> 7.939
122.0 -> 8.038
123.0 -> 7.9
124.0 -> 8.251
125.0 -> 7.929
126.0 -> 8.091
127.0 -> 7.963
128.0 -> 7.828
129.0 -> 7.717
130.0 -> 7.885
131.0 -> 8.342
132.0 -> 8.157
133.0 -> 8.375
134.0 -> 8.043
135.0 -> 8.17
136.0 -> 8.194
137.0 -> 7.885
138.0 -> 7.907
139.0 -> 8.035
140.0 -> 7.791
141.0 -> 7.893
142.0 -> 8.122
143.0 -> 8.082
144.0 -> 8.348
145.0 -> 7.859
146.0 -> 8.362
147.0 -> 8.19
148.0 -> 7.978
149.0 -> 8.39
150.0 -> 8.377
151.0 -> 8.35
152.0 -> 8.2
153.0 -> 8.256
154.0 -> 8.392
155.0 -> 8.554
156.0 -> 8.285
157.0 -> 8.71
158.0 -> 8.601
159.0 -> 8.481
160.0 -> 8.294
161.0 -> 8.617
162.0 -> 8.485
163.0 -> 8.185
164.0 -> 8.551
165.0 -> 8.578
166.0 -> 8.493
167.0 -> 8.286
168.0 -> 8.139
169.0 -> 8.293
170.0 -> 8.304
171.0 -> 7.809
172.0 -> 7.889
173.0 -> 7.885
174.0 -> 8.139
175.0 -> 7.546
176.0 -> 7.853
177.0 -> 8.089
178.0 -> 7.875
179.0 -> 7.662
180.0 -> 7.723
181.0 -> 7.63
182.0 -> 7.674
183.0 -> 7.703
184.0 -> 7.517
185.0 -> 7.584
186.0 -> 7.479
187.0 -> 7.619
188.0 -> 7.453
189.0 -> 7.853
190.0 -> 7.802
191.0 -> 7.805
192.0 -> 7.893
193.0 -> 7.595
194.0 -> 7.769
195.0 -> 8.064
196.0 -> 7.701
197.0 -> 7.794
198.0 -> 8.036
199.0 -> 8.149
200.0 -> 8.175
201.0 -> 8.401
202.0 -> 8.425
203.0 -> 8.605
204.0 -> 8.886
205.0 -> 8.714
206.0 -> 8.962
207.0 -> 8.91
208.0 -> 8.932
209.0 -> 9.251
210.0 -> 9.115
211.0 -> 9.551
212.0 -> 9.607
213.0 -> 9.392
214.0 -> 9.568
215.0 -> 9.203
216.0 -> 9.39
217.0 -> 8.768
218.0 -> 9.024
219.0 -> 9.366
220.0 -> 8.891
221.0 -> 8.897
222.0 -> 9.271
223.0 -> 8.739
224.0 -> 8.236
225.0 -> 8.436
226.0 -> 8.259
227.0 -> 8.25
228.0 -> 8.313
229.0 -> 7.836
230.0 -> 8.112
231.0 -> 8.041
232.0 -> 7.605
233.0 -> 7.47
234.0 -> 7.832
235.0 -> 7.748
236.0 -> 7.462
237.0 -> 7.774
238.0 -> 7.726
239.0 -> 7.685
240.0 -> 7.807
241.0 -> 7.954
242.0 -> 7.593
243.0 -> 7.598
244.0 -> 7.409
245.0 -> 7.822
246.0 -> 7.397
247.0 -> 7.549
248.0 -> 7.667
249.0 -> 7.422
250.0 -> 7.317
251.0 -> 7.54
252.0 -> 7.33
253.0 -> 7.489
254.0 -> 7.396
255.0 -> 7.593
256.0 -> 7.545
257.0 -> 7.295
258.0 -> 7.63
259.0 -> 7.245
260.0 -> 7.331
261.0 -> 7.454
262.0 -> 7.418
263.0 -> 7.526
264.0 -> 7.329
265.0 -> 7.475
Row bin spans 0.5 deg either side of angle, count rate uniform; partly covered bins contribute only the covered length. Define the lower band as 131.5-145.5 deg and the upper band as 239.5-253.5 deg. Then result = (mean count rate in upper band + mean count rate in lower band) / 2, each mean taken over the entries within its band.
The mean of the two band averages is 7.8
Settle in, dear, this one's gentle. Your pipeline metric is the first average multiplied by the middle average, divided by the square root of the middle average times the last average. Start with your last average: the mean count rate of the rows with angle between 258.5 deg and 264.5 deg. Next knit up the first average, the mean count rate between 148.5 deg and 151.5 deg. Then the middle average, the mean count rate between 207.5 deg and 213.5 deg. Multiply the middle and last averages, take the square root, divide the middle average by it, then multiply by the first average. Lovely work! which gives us 9.40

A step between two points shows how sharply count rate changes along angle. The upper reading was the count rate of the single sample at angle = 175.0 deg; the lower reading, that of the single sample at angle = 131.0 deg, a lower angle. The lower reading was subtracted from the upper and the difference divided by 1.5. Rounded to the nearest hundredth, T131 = -0.53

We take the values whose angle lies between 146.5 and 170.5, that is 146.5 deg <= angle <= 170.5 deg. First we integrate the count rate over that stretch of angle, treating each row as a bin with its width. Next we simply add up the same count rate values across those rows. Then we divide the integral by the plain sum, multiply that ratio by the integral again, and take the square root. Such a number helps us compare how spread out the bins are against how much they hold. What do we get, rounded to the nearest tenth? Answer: 14.2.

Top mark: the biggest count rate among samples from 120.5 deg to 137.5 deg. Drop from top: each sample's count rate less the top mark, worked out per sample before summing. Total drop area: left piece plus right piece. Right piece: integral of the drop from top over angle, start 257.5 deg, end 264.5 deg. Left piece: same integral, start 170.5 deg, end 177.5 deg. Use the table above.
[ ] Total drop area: -10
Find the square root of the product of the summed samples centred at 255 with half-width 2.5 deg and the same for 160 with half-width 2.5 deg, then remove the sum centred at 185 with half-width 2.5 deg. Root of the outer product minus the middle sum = 1.9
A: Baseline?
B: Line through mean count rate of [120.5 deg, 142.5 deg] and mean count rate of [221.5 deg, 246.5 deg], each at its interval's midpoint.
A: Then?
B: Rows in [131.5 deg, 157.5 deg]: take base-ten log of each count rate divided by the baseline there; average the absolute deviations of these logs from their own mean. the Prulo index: 0.0098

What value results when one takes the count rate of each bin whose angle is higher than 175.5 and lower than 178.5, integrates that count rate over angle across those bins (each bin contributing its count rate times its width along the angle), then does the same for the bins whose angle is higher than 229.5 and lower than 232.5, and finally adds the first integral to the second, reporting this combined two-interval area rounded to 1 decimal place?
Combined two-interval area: 47.6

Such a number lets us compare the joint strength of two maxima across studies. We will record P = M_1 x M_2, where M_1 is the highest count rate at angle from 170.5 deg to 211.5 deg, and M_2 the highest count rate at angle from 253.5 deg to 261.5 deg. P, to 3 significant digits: 72.9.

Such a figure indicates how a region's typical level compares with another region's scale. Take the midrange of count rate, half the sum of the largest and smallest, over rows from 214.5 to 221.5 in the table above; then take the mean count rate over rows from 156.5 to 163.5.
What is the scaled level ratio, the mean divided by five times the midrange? 0.187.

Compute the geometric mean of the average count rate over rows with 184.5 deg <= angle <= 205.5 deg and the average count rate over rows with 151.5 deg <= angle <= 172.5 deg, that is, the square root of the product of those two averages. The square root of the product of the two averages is 8.17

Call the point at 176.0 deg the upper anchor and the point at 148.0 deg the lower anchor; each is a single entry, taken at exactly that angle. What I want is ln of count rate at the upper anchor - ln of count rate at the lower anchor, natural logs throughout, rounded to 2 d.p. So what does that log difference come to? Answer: -0.02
